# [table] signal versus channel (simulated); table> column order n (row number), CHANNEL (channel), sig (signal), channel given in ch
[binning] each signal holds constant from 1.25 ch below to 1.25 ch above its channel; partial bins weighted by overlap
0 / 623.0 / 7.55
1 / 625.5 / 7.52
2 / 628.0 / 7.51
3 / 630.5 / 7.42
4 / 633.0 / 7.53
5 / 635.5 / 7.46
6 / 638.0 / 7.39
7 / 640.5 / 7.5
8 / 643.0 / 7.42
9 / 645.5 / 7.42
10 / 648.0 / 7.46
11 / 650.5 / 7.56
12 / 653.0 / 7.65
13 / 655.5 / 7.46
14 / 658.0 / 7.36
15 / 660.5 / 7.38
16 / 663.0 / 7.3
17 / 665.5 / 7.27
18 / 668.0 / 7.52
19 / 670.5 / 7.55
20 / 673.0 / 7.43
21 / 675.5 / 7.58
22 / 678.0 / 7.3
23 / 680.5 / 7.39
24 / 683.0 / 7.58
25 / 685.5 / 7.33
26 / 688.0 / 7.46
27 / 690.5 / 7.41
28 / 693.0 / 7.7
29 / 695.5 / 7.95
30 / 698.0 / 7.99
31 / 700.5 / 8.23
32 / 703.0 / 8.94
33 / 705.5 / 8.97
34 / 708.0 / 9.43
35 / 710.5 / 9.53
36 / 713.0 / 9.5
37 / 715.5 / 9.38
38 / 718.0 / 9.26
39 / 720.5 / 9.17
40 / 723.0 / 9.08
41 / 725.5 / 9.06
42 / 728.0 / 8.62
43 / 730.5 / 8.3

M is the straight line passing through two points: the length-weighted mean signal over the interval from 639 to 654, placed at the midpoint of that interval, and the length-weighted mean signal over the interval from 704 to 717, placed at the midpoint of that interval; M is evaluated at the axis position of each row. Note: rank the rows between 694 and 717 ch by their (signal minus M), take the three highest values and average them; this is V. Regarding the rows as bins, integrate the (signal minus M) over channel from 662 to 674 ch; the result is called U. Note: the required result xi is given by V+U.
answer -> -8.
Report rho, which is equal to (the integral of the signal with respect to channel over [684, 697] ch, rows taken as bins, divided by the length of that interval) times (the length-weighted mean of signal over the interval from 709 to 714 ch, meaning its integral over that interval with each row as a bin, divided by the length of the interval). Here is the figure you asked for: 72.1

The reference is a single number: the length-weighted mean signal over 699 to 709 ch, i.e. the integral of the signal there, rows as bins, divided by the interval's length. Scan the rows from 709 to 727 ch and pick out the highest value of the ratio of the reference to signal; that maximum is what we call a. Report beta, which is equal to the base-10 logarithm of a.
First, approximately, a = 0.98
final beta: -0.010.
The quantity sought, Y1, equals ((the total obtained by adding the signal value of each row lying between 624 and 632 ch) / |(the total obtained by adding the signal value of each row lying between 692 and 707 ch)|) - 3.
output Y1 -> -2.5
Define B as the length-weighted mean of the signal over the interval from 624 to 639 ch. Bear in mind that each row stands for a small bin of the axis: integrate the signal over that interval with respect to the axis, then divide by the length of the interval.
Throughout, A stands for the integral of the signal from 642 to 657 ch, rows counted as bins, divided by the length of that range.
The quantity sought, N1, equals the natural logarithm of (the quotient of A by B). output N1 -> 0.00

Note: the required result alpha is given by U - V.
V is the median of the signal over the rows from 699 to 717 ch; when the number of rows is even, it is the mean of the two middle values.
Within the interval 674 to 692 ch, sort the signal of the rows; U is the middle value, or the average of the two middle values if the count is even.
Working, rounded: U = 7.4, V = 9.38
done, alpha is -2.0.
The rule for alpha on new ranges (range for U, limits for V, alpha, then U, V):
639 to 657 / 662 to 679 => 0.0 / 7.5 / 7.43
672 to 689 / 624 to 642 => -0.1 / 7.4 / 7.50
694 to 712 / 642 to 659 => 1.5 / 8.9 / 7.46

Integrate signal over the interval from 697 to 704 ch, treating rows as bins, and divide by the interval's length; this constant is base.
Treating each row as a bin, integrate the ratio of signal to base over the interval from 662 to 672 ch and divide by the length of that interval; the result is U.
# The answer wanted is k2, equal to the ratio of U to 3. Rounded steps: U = 0.88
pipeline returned 0.295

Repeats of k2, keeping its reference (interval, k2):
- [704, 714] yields 0.372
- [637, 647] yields 0.296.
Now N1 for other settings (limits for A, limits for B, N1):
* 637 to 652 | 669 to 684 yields 0.00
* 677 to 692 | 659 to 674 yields 0.00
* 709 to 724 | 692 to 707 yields 0.11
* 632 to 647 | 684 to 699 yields -0.02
